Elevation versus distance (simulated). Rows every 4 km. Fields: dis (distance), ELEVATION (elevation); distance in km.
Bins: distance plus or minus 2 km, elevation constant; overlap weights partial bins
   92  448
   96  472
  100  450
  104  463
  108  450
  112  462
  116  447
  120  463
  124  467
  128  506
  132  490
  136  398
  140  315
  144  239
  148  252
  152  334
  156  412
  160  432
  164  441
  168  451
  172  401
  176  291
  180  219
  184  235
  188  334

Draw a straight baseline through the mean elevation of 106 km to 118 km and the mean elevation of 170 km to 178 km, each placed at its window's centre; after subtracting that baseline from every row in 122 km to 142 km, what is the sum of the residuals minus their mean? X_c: 67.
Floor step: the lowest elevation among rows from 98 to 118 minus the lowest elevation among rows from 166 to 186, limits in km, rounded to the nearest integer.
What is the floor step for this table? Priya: 228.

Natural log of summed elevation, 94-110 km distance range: 7.51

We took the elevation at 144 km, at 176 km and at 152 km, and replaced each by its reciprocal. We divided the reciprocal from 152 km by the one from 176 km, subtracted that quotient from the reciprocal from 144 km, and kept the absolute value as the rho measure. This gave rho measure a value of 0.87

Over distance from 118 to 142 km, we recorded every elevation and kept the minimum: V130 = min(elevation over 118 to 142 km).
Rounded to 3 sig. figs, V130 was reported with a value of 315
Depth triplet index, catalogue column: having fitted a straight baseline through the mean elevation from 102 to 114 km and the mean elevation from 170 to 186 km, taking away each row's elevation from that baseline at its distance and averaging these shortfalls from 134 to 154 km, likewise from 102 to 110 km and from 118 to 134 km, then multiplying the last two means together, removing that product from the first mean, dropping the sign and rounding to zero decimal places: 517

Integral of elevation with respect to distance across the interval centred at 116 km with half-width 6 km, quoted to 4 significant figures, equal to 5488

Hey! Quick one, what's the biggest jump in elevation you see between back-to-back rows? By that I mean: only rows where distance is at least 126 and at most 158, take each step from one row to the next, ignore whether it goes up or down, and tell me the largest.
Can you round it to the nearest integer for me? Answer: 92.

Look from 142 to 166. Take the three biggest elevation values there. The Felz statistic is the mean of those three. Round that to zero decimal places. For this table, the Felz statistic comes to 428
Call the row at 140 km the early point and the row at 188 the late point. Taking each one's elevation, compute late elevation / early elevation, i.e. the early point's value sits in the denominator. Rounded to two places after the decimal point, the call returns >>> 1.06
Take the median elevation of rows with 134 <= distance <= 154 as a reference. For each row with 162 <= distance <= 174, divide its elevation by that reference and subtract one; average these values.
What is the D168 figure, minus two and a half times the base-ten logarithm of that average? 1.08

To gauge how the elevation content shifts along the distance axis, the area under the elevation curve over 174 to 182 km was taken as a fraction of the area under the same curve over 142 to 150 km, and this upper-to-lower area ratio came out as 1.04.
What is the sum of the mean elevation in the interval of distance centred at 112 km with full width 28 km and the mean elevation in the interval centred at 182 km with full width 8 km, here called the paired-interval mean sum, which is 684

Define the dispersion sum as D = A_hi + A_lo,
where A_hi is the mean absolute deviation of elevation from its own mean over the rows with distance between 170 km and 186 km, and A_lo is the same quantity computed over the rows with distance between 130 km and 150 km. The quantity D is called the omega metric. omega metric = 144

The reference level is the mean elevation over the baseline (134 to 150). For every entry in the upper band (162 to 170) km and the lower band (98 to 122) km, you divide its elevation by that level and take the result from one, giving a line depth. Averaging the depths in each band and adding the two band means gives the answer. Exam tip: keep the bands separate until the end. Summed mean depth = -1.0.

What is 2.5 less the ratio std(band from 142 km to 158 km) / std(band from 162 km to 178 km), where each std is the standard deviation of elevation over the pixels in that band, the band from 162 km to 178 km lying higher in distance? 1.4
